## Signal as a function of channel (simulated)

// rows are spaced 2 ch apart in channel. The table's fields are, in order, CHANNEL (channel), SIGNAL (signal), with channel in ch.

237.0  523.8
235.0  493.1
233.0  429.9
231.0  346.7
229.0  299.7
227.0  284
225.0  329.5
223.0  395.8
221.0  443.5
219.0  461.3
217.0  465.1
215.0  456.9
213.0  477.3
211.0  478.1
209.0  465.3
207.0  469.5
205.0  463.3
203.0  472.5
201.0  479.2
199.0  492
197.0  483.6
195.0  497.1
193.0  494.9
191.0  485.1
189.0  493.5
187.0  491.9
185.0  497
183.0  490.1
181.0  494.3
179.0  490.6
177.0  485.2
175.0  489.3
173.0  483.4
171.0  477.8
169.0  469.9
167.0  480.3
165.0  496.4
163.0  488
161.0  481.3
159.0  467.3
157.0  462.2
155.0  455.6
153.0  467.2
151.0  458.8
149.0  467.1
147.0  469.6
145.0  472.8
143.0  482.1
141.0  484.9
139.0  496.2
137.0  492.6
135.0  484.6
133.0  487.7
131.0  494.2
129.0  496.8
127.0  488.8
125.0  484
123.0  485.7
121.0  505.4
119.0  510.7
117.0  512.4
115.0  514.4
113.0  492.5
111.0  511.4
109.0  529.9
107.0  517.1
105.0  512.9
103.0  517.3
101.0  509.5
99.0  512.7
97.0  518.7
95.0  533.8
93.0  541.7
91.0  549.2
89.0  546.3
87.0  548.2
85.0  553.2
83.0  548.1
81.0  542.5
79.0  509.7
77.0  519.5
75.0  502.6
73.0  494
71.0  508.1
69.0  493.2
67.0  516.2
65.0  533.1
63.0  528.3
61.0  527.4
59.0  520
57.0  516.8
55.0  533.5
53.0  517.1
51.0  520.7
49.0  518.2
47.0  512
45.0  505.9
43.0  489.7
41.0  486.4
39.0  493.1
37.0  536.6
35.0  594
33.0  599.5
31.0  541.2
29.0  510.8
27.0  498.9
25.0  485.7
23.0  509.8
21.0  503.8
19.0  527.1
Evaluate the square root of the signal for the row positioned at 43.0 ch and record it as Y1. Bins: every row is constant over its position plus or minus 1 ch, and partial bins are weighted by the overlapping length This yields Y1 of 22.1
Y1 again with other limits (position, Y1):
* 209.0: 21.6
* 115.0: 22.7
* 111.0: 22.6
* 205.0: 21.5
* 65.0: 23.1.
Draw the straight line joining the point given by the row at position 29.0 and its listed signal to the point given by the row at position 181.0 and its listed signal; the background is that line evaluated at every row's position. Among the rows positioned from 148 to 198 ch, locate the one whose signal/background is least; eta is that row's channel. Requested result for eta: 155.0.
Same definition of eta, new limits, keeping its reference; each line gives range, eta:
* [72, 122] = 73.0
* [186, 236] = 227.0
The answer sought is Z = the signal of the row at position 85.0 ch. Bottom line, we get 553.2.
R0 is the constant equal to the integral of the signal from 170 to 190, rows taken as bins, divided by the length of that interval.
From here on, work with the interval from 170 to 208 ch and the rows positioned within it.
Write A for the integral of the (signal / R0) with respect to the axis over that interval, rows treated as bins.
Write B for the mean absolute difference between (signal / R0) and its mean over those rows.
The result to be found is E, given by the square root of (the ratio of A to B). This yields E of 49.1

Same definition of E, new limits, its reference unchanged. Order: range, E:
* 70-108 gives 34.6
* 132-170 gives 40.8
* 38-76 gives 39.5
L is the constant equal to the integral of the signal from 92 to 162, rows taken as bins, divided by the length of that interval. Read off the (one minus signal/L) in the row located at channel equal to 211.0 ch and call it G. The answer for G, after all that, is 0.034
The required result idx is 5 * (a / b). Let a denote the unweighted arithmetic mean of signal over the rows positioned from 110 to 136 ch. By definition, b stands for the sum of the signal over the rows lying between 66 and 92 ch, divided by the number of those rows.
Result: 4.73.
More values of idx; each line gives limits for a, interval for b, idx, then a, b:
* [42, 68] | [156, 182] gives 5.38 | 518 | 482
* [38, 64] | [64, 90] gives 4.89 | 513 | 524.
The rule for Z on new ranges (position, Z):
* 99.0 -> 512.7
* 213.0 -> 477.3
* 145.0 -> 472.8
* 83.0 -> 548.1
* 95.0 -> 533.8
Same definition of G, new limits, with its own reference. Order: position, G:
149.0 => 0.056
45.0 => -0.022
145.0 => 0.045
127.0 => 0.012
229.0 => 0.394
